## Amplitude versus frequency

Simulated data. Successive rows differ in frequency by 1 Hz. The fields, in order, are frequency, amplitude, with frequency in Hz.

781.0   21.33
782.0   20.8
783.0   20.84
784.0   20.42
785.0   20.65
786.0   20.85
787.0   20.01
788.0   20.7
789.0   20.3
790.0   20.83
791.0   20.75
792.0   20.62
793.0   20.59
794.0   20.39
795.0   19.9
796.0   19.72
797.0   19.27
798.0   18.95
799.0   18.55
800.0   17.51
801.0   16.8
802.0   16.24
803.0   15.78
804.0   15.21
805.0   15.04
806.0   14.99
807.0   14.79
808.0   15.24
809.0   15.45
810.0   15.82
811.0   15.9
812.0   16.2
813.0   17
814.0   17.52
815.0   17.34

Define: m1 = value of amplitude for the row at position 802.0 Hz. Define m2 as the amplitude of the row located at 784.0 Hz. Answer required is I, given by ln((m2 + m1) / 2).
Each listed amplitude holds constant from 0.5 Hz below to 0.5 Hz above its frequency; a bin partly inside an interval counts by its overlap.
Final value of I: 2.91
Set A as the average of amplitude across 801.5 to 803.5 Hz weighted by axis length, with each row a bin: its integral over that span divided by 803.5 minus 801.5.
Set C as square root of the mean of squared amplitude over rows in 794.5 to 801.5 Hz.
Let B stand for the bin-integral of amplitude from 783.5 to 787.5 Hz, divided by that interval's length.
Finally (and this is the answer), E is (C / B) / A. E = 0.057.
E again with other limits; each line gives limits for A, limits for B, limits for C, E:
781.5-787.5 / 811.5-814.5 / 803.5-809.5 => 0.043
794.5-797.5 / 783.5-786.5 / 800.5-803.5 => 0.040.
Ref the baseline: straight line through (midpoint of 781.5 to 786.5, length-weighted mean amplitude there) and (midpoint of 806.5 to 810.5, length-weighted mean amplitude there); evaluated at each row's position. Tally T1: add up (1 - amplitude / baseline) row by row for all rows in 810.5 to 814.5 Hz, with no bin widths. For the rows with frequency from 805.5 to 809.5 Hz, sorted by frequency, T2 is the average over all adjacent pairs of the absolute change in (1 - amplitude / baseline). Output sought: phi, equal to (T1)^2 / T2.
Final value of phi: 16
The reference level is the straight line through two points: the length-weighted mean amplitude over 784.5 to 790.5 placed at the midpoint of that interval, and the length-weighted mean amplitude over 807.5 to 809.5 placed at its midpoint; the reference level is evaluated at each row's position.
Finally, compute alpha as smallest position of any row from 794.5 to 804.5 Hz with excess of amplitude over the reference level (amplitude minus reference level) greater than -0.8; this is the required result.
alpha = 795.0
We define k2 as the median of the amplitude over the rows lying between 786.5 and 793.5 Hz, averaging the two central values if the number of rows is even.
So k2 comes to 20.6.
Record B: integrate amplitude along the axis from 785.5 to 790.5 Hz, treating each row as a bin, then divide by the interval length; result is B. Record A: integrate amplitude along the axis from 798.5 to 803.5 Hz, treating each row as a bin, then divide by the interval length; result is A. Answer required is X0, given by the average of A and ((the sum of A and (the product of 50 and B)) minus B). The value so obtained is 520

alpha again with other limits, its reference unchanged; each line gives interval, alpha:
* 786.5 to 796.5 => 787.0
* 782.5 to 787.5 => 785.0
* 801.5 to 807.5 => 802.0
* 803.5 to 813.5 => 808.0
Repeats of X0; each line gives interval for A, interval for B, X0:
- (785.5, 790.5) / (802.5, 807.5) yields 392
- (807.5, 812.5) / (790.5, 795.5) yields 517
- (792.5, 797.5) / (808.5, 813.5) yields 414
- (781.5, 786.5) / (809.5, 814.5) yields 425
